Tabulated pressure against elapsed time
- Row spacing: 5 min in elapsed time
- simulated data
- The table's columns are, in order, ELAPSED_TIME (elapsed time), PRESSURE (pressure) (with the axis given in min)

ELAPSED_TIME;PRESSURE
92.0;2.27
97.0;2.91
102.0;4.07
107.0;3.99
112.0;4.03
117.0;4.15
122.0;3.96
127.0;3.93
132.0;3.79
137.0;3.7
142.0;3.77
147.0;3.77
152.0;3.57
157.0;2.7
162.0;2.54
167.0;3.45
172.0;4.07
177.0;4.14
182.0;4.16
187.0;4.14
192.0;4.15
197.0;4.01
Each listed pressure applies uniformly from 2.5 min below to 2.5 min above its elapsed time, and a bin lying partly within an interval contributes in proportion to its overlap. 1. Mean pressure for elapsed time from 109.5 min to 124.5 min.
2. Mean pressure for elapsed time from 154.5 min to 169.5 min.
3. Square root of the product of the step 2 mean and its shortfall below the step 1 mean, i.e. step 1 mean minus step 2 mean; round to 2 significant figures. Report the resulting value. 1.8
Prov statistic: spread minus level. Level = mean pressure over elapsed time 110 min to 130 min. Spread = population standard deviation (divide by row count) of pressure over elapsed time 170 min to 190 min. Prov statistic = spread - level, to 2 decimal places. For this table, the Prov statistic -3.98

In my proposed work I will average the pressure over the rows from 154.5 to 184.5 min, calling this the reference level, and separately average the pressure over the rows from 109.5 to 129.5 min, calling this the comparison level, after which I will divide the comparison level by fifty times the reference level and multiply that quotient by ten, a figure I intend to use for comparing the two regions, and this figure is 0.229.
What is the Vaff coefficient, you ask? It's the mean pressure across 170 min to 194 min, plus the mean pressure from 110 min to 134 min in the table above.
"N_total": 8.1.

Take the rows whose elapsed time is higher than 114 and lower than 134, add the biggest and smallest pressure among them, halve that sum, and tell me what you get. 3.97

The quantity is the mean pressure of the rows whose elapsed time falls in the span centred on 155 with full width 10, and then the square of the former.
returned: 10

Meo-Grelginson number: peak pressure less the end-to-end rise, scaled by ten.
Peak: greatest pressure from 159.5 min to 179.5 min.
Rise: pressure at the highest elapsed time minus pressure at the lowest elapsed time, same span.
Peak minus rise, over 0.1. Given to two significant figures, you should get 25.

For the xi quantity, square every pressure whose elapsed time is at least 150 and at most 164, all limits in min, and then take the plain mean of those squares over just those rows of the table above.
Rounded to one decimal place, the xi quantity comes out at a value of 8.8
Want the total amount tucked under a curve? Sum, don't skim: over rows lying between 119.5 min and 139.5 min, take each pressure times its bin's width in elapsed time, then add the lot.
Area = 77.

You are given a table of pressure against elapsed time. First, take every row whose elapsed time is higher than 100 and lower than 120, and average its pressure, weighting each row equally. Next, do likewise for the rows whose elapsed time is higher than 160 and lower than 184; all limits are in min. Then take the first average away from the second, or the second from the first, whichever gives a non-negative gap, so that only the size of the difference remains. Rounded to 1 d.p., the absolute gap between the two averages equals 0.4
